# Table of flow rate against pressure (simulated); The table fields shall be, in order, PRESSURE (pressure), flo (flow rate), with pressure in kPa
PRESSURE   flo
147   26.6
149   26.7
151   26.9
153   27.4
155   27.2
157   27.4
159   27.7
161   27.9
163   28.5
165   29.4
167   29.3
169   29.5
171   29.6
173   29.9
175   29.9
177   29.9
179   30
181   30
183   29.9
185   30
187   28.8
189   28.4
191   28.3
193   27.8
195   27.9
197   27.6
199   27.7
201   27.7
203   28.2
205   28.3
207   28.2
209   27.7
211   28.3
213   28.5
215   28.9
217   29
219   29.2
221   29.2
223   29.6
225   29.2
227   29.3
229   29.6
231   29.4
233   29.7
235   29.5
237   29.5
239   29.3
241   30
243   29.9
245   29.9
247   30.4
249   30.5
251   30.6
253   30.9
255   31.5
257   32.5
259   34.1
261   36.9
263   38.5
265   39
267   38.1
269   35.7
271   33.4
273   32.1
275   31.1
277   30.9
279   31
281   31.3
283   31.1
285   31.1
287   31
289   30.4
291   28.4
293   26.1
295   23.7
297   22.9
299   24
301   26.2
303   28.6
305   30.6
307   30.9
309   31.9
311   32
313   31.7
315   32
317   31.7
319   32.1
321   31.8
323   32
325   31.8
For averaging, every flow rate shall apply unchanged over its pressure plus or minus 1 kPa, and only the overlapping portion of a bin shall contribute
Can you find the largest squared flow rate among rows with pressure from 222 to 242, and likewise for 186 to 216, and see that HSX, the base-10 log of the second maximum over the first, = -0.03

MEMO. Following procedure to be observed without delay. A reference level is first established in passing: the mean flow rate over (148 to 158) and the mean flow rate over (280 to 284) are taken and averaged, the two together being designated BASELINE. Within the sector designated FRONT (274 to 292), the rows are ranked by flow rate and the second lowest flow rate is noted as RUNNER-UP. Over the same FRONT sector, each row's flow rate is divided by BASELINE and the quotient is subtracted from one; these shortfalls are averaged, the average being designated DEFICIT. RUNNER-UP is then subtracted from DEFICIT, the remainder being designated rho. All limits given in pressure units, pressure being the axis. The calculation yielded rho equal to -30.5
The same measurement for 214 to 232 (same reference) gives -29.0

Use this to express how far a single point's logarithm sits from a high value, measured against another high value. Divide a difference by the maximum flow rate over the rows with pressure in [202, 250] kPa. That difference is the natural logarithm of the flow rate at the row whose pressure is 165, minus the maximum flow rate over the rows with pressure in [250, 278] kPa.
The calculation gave -1.17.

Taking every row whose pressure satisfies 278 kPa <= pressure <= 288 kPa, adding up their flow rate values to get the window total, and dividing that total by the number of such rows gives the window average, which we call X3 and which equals 31.1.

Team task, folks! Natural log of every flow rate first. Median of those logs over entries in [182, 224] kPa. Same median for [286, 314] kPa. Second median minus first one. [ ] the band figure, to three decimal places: 0.041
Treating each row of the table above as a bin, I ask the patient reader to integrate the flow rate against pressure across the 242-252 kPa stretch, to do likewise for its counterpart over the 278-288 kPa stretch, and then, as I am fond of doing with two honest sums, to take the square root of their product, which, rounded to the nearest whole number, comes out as 307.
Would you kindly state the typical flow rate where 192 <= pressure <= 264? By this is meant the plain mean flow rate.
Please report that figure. 29.9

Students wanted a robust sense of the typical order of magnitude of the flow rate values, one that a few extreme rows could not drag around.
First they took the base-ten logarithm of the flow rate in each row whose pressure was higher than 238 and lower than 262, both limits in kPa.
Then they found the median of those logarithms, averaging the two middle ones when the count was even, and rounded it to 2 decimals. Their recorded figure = 1.49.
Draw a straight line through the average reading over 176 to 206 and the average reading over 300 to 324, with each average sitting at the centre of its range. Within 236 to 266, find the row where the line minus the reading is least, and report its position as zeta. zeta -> 265 kPa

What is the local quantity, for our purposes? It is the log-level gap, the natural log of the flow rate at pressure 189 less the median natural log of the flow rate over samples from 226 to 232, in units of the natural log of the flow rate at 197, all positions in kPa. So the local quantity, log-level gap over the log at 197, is -0.01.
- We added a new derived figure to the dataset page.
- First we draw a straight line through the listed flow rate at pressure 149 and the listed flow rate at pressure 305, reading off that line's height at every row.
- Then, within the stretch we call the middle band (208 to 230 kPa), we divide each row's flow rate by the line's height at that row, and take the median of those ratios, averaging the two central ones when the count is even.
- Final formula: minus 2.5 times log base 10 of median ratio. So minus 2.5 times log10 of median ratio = -0.023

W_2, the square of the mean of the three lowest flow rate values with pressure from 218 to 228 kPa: 853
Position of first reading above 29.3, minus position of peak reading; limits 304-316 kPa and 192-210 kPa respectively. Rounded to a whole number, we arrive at 100 kPa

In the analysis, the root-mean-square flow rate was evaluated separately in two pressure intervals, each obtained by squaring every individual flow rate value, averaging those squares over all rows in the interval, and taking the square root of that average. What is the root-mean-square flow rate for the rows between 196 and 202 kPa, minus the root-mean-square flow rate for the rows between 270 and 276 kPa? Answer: -4.5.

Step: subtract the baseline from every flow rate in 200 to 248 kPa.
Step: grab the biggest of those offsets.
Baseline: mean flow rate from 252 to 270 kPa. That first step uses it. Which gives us -4.8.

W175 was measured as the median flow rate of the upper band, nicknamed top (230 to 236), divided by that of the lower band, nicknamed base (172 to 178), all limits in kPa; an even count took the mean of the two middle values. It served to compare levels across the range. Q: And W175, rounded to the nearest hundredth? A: 0.99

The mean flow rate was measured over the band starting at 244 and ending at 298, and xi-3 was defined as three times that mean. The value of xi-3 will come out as 95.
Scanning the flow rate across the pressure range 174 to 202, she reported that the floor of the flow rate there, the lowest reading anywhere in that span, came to 27.6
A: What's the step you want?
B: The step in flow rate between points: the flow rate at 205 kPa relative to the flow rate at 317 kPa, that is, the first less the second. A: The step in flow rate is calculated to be -3.4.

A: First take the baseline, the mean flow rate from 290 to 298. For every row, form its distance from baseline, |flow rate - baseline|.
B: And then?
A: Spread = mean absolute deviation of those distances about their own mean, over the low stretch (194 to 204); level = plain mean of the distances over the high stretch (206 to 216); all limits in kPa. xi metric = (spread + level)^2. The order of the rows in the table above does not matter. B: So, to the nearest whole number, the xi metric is 10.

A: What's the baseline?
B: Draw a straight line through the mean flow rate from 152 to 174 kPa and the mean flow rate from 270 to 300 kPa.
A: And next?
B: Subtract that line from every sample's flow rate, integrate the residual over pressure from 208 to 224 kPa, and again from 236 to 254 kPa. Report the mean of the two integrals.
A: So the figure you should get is 10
